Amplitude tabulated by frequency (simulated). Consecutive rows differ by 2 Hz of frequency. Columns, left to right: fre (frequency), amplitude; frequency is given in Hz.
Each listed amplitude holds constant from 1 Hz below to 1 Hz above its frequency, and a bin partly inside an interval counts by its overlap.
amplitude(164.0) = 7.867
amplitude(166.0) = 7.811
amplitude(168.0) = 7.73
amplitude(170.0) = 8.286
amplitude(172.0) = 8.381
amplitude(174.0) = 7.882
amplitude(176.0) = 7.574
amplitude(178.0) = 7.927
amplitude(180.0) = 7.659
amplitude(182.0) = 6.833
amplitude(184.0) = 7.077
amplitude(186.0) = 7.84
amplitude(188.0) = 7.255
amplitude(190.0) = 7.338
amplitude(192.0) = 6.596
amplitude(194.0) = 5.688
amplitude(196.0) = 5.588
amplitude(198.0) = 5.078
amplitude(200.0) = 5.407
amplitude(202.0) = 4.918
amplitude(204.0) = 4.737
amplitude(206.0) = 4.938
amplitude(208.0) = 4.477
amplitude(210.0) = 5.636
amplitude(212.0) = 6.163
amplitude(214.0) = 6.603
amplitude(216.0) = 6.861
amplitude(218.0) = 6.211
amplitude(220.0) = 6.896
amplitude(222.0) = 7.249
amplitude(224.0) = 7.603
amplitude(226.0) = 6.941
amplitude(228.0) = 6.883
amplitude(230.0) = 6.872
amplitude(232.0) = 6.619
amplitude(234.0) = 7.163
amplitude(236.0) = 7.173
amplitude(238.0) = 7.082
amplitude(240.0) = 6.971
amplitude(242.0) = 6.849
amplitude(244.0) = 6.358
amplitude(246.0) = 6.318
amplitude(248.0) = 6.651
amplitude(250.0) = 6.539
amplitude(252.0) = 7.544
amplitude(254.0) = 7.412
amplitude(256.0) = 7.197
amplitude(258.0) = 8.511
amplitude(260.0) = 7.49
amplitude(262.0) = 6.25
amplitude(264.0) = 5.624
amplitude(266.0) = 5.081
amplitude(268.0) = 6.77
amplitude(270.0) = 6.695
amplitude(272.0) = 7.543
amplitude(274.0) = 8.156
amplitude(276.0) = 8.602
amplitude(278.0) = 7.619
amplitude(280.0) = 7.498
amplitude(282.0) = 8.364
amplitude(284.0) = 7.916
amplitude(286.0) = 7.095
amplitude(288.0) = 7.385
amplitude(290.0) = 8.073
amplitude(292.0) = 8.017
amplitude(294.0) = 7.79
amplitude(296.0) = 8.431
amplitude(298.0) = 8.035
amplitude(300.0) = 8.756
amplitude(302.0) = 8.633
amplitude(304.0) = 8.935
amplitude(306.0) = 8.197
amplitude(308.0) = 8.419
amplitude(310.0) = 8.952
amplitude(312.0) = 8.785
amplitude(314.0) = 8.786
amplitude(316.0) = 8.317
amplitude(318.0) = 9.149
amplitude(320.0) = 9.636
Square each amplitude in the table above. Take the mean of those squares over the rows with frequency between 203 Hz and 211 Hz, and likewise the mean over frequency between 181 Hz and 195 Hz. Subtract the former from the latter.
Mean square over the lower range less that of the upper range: 24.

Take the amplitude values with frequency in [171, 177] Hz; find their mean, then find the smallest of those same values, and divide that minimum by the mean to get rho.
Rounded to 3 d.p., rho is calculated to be 0.953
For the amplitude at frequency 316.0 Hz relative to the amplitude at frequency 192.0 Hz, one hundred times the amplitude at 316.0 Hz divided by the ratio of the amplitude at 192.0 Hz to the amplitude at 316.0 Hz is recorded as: 1049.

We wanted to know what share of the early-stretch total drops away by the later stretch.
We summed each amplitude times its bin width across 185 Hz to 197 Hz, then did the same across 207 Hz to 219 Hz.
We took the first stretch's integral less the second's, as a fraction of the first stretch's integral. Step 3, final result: 0.11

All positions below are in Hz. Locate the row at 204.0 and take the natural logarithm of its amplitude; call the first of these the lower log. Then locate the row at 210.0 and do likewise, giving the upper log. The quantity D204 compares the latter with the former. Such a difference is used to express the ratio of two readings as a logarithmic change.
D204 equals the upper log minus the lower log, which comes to 0.17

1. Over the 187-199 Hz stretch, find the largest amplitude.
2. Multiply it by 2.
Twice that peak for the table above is 14.7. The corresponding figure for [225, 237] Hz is 14.3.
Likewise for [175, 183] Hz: 15.9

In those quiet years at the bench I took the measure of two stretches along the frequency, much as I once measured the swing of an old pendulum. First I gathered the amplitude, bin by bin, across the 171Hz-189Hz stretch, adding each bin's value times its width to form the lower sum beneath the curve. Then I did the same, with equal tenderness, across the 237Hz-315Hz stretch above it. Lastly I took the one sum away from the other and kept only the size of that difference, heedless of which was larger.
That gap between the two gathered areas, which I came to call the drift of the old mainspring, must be 454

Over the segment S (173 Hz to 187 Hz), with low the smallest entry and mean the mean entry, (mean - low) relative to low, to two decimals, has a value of 0.10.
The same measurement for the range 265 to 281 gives 0.43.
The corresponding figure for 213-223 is 0.09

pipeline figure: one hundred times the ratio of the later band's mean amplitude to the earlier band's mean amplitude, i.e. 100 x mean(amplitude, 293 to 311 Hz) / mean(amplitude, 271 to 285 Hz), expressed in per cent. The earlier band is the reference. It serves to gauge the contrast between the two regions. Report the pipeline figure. 106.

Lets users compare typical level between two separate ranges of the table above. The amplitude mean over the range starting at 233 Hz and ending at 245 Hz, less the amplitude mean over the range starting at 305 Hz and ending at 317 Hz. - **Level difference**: -1.6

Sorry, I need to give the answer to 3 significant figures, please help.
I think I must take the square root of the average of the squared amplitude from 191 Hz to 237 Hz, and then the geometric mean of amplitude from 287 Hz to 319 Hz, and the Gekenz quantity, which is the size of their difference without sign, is 2.15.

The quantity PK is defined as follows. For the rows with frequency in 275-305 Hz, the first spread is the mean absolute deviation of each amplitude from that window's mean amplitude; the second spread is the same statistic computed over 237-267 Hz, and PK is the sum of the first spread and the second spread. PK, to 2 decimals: 1.06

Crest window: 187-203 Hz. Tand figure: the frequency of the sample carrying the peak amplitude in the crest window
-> 190.0 Hz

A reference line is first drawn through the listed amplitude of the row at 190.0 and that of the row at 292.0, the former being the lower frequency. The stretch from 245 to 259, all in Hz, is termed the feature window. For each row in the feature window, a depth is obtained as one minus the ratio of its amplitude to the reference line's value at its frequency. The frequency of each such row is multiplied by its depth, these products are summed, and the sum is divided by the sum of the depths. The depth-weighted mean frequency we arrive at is 248.0 Hz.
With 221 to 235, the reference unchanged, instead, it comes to 229.4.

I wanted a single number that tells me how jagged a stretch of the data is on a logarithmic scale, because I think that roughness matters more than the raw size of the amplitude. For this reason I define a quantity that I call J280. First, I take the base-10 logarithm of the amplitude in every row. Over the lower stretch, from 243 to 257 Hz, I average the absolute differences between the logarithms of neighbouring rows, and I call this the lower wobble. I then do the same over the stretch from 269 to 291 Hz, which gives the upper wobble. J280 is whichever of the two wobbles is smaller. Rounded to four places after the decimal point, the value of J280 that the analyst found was 0.0192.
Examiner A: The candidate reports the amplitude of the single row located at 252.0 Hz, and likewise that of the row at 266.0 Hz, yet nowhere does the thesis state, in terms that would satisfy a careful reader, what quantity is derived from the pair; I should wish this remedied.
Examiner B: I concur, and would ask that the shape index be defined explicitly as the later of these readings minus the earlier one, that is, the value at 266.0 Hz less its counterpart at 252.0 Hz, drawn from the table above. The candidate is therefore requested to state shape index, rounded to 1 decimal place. -2.5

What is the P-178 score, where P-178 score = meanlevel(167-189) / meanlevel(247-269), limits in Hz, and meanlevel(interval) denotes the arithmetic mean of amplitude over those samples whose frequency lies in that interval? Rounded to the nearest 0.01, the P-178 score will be 1.12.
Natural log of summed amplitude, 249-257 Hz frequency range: 3.36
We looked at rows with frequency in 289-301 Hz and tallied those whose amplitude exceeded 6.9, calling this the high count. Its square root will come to 2.4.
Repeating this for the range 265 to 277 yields 1.7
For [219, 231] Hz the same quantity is 1.7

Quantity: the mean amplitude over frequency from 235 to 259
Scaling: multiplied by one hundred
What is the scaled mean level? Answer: 705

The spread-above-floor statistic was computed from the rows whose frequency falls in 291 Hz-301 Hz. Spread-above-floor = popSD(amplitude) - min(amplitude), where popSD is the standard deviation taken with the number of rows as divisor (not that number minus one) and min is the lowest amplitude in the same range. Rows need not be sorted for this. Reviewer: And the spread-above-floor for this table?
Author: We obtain -7.4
